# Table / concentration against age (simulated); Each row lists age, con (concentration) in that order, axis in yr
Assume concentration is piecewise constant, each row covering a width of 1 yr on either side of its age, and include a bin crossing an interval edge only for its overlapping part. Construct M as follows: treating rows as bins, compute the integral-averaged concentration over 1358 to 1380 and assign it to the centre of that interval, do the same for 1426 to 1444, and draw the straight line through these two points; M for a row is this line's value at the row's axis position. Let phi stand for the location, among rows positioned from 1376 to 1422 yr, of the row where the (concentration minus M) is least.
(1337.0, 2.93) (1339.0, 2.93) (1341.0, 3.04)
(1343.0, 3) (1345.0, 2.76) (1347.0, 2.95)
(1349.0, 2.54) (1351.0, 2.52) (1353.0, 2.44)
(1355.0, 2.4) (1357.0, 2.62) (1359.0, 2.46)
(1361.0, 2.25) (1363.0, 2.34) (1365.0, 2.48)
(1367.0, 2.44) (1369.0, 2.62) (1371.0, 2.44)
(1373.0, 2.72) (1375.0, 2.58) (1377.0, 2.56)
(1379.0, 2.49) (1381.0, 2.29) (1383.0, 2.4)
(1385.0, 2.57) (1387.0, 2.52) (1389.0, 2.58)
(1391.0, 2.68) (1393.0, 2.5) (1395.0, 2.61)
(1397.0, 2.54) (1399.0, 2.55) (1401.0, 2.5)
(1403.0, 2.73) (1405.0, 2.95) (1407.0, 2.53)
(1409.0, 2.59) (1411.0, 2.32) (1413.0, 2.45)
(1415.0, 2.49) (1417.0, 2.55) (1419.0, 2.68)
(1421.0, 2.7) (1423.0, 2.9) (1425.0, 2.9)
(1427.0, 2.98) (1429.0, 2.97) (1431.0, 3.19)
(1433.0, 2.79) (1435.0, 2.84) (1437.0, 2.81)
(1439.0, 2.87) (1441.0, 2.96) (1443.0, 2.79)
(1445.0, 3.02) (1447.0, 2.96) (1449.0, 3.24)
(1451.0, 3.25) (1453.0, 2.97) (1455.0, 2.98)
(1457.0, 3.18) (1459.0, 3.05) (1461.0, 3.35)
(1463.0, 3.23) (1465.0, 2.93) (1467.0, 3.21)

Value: 1411.0 yr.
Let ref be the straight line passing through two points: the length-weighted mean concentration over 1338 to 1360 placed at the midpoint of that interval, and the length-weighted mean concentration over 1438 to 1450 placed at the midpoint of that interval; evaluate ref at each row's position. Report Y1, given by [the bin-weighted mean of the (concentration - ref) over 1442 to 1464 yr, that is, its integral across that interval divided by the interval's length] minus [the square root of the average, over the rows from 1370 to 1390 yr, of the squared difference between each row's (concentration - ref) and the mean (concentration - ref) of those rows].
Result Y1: -0.02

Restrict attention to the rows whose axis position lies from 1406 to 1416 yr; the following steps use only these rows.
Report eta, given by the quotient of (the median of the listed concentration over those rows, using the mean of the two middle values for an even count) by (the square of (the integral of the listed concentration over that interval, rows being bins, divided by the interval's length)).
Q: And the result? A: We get 0.41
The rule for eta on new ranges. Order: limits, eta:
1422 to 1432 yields 0.33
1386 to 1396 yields 0.39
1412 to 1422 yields 0.38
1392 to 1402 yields 0.39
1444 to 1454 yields 0.32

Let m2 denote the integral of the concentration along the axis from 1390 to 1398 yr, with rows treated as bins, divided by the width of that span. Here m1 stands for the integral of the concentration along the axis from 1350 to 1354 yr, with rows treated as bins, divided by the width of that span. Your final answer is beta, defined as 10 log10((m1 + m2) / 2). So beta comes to 4.0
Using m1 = 2.5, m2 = 2.6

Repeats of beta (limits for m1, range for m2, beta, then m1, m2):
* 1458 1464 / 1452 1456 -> 4.9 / 3.2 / 3.0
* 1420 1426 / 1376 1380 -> 4.3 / 2.8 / 2.5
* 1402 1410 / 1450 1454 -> 4.6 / 2.7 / 3.1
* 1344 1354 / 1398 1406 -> 4.3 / 2.6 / 2.7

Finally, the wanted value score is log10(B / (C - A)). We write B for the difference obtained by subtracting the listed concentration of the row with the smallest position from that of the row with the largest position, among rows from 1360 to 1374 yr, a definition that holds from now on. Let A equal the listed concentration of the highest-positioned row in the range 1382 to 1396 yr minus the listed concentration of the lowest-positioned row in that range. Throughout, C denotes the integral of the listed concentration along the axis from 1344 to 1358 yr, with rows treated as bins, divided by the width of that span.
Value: -0.7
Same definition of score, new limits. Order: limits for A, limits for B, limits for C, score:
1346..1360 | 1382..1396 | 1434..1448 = -1.2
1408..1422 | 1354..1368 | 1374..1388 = -1.8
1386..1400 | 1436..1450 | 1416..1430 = -0.8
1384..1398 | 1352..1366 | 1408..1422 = -1.8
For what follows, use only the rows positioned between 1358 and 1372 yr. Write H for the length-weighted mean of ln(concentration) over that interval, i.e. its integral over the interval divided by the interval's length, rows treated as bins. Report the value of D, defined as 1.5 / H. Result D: 1.7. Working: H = 0.89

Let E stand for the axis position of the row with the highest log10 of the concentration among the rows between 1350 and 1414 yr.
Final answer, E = 1405.0 yr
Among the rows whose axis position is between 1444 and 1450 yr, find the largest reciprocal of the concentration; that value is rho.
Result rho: 0.34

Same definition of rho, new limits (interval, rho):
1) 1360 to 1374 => 0.44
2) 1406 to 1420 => 0.43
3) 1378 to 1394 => 0.44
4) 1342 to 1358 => 0.42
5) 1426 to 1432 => 0.34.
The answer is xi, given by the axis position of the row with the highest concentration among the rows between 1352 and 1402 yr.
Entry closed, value 1373.0 yr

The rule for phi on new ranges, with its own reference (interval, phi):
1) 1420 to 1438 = 1421.0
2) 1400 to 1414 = 1411.0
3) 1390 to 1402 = 1401.0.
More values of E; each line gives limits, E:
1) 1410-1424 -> 1423.0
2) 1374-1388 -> 1375.0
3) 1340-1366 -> 1341.0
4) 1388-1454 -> 1451.0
